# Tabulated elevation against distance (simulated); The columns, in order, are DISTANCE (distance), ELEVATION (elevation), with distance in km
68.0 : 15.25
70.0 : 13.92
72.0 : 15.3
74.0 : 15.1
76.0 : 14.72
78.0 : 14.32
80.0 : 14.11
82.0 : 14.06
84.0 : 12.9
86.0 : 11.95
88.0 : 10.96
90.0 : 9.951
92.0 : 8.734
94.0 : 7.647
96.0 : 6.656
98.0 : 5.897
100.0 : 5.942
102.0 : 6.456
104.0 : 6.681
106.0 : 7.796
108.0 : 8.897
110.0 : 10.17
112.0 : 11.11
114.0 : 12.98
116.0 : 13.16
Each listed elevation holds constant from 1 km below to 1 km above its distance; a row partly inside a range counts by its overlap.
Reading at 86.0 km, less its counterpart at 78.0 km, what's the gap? -2.4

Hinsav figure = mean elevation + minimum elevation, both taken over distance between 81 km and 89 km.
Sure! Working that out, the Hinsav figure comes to 23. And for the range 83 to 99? 15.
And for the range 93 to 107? 13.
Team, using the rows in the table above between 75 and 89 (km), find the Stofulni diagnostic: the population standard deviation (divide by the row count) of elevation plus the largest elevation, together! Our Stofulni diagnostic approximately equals 16.0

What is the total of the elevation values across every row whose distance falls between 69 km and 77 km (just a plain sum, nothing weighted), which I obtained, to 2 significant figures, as 59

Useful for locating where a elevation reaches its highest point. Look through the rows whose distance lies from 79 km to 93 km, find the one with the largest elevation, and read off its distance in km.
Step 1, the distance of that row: 80.0 km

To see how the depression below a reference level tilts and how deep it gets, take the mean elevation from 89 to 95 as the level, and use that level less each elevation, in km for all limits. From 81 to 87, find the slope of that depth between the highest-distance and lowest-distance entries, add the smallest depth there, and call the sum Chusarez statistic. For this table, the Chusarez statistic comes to -4.8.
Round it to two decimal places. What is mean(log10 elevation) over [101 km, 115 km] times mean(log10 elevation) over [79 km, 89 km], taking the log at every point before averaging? 1.05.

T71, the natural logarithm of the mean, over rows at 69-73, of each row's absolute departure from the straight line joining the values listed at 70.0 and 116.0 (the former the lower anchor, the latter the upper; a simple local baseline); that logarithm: -0.3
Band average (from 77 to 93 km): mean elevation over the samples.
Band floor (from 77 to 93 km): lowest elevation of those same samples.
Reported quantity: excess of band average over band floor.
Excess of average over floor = 3.4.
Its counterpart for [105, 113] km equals 1.7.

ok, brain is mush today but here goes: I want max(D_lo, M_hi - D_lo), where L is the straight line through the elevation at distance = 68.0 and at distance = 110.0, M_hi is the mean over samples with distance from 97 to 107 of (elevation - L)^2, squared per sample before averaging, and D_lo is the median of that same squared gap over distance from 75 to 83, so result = 22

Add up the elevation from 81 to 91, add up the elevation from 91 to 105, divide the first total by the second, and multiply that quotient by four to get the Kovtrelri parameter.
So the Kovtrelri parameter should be 5.0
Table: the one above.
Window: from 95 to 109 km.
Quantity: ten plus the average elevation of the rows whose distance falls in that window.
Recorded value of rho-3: 17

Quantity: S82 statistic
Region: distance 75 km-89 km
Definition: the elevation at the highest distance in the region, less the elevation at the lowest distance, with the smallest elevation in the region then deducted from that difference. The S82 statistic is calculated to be -15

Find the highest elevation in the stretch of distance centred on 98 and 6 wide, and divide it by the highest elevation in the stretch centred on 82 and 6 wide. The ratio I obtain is 0.47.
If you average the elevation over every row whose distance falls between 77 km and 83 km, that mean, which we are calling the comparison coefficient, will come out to 14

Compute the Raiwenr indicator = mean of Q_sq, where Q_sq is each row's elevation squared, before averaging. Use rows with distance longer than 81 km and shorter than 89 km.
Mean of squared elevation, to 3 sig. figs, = 157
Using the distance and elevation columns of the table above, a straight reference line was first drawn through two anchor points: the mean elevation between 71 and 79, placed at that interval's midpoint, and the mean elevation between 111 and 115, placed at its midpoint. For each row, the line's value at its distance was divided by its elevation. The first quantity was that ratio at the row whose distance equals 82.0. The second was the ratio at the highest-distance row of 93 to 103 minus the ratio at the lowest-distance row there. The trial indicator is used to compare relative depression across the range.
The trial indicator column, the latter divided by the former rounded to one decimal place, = 0.2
